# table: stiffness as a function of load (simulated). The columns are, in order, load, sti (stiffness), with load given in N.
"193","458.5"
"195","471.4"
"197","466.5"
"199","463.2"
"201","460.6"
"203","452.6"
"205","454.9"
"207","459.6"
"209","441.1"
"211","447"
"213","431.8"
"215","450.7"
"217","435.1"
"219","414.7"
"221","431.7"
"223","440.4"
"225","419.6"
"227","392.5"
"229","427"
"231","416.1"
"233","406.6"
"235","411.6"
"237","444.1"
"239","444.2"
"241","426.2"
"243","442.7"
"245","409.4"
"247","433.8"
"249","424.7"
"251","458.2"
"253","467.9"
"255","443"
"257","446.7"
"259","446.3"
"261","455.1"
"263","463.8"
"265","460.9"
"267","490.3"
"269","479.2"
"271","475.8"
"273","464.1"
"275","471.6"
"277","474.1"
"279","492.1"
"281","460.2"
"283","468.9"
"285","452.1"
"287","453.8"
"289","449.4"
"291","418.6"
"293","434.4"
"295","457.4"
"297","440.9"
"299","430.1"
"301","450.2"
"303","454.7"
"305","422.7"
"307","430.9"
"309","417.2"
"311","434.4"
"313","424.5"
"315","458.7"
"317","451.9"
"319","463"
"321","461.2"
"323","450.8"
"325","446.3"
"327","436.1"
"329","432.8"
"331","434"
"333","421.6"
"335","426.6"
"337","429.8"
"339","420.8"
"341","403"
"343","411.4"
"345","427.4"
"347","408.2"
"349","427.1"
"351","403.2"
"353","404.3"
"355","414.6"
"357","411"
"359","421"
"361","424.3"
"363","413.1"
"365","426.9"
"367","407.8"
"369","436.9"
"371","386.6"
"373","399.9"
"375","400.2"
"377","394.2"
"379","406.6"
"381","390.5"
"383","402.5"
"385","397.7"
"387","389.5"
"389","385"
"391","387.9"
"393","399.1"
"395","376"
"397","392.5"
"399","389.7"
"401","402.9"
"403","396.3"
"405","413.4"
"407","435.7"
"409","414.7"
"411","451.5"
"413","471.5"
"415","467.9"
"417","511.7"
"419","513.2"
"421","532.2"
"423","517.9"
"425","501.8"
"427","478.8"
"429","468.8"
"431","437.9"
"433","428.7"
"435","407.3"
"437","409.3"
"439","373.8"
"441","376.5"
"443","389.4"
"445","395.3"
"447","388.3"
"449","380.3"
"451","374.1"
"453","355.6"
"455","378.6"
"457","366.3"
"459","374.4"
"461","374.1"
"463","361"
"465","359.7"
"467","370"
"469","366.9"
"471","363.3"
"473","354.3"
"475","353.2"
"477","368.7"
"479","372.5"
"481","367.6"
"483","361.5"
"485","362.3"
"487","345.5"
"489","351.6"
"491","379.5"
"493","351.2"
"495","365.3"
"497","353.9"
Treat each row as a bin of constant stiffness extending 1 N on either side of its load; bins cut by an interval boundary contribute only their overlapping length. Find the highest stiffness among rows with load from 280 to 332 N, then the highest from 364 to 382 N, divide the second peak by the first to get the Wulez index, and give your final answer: 0.93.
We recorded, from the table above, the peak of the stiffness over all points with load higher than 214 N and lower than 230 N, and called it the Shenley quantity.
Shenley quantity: 450.7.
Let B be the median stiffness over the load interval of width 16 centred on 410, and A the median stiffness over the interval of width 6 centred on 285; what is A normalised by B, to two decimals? 1.02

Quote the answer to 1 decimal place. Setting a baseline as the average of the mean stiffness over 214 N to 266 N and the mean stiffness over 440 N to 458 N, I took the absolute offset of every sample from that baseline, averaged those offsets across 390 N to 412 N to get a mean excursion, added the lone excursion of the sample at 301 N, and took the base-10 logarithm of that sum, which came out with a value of 1.8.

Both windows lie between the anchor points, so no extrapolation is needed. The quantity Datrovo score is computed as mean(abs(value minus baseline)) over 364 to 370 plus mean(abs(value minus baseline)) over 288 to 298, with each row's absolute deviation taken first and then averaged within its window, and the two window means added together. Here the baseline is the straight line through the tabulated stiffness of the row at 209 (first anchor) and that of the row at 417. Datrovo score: 100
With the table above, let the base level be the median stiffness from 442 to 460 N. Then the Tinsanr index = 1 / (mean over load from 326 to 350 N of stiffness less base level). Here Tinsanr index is 0.0224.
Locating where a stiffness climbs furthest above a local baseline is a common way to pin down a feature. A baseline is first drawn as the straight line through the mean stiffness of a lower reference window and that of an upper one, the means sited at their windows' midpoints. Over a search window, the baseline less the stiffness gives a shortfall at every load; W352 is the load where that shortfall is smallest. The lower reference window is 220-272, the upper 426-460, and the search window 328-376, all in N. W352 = 369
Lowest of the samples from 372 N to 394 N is 385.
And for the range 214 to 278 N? 392.5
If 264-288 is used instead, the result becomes 452.1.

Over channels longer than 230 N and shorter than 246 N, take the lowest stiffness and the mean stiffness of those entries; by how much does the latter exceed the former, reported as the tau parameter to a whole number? 19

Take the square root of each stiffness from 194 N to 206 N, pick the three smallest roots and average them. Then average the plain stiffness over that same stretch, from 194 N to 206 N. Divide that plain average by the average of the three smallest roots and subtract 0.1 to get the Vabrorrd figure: 21.5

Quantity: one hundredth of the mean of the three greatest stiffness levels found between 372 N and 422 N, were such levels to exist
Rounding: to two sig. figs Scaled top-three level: 5.2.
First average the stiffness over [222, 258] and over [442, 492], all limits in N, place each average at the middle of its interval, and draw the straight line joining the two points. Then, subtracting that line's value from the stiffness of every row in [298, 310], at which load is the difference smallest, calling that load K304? 309 N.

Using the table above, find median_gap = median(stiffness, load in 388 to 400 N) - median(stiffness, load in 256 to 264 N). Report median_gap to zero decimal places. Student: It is -62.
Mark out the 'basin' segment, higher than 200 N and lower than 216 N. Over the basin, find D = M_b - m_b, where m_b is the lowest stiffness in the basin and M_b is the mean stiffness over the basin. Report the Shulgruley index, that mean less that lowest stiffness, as 18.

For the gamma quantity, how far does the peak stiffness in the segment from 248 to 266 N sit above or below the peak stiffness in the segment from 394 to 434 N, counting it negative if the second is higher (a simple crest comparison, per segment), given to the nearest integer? -64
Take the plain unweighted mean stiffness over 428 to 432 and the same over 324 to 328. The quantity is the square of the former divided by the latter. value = 466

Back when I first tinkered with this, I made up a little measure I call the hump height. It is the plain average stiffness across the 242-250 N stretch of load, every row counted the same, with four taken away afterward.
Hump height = 424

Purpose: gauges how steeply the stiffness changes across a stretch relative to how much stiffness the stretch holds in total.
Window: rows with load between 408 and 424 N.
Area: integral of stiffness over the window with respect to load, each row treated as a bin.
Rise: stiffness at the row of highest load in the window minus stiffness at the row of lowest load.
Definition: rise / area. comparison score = 0.013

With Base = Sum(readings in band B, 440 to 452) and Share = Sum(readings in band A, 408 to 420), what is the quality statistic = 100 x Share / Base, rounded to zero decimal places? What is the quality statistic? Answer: 123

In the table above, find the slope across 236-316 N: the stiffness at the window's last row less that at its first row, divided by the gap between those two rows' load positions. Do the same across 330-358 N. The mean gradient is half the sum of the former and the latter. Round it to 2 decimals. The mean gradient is -0.35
